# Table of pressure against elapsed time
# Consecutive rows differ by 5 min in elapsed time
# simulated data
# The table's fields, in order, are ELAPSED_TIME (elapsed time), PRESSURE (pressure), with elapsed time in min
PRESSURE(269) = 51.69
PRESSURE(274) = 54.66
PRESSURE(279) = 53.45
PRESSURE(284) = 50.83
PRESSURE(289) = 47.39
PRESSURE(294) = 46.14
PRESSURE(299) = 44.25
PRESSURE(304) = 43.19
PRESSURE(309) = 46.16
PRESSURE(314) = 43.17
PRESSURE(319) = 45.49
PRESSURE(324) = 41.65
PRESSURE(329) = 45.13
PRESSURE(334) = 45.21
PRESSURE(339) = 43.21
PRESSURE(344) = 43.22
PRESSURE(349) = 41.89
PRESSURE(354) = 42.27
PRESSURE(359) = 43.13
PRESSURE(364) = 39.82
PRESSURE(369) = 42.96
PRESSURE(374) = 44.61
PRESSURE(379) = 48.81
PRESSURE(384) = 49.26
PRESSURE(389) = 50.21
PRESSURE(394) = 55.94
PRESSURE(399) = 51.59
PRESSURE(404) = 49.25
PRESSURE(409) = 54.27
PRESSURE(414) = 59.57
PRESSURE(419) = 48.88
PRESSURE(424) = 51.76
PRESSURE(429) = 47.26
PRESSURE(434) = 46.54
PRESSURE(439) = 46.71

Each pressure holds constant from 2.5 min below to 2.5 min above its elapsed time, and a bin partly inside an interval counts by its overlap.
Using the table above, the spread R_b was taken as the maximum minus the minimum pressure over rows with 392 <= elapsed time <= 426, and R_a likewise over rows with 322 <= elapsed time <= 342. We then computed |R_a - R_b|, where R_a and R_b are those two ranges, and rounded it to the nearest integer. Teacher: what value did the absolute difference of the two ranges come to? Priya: 7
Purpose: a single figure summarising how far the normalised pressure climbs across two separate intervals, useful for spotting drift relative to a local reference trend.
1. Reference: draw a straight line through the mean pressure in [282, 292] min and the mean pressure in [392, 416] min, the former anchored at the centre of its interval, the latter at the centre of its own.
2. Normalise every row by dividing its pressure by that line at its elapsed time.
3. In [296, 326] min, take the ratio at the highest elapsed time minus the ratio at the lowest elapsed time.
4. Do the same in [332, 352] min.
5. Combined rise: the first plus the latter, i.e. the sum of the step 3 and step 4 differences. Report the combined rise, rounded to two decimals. -0.15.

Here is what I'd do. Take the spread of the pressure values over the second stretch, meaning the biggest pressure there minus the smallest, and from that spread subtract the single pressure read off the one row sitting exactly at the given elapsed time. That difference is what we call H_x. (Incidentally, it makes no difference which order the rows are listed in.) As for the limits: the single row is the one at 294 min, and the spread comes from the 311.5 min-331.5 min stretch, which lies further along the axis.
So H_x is -42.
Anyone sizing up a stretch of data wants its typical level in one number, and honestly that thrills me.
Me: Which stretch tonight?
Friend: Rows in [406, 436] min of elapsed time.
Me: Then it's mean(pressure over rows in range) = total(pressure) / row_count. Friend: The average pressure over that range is 51.4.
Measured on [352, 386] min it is 44.4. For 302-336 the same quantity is 44.3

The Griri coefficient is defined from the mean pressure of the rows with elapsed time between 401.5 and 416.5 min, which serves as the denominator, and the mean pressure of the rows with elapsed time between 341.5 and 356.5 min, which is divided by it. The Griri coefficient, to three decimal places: 0.781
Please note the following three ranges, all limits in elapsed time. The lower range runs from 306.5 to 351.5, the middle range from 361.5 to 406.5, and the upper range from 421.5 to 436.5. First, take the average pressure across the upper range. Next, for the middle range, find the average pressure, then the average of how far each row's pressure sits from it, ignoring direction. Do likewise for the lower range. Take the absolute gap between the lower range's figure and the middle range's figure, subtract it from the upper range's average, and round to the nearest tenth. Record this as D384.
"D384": 46.2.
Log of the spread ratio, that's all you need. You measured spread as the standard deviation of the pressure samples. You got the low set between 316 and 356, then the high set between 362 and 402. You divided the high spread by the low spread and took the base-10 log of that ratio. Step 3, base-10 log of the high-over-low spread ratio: 0.5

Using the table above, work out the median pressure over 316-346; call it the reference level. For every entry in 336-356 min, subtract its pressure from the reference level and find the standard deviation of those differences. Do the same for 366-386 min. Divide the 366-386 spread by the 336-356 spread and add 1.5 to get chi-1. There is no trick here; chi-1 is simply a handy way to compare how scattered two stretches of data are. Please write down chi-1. 6.1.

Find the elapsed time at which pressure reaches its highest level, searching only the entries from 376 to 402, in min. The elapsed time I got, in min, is 394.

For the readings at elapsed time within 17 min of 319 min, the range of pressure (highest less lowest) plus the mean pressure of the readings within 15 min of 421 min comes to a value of 55.9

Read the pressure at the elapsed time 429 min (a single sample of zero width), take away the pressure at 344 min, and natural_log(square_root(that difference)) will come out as 0.7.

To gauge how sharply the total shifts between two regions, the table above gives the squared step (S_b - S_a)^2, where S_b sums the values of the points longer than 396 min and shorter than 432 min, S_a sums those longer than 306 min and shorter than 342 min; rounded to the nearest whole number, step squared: 2763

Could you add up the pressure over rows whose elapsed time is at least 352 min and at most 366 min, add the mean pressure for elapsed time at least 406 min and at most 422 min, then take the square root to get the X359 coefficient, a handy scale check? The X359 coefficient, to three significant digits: 13.4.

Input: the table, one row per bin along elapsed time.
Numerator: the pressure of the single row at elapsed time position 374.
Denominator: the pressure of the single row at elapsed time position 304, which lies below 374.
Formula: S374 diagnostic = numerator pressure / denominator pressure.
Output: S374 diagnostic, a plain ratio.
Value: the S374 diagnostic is 1.03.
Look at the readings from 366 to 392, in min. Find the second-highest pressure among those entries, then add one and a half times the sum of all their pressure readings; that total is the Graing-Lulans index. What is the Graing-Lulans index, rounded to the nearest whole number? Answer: 403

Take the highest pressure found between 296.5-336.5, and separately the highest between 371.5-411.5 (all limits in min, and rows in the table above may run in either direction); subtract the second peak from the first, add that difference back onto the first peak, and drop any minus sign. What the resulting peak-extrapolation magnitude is 36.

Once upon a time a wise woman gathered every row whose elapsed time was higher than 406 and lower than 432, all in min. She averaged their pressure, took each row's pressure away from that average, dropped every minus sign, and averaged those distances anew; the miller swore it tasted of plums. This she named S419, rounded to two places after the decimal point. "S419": 3.66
